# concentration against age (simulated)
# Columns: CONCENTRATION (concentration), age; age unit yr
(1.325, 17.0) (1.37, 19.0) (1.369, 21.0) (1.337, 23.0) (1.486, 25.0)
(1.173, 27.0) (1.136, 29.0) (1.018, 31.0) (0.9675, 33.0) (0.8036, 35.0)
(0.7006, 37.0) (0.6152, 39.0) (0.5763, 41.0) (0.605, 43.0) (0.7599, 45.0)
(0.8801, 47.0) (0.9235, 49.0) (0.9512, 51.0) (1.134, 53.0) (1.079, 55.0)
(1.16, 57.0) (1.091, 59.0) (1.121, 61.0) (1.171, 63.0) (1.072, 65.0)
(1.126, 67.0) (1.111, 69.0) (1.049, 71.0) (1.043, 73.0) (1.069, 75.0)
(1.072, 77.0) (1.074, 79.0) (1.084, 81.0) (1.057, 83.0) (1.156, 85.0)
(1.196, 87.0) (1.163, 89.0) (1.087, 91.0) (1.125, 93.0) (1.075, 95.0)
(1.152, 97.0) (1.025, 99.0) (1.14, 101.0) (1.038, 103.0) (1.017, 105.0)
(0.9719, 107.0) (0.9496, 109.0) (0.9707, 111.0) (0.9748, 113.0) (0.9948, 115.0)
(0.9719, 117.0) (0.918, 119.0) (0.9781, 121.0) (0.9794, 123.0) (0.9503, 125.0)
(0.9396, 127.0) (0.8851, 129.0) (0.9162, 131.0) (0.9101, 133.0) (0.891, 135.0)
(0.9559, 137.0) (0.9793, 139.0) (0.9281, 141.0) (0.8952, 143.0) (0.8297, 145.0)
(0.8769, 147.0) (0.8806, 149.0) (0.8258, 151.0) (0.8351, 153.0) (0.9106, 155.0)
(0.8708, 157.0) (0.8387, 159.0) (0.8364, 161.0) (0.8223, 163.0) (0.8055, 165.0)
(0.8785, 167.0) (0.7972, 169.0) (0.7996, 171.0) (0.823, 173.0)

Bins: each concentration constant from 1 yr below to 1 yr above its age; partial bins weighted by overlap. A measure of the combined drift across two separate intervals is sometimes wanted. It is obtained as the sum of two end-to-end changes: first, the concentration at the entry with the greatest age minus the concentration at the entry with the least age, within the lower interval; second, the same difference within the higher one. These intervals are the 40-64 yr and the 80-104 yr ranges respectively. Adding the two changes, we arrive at 0.5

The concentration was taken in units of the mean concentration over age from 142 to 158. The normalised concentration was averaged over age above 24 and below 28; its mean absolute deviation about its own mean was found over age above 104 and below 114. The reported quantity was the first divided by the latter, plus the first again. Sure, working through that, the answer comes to 84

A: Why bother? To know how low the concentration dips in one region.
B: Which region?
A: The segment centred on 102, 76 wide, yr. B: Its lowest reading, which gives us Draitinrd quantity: 0.8851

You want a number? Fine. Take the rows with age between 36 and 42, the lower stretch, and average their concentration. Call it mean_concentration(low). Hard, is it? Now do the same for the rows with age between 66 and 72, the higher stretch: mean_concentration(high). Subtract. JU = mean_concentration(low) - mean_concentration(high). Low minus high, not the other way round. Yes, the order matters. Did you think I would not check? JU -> -0.46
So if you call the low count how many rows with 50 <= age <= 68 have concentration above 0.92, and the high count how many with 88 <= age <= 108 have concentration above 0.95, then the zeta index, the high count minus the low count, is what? 1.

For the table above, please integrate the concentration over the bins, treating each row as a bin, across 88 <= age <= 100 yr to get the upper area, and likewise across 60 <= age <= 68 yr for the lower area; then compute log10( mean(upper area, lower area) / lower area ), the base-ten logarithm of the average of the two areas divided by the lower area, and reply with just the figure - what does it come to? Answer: 0.09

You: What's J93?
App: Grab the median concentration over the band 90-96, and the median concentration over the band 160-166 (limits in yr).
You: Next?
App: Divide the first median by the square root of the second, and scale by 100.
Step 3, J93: 120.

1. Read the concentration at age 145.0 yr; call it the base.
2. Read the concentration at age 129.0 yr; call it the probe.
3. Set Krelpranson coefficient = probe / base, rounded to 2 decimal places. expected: 1.07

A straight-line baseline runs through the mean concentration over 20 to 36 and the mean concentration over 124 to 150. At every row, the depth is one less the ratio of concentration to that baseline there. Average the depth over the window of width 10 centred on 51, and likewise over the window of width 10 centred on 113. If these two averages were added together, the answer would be 0.096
